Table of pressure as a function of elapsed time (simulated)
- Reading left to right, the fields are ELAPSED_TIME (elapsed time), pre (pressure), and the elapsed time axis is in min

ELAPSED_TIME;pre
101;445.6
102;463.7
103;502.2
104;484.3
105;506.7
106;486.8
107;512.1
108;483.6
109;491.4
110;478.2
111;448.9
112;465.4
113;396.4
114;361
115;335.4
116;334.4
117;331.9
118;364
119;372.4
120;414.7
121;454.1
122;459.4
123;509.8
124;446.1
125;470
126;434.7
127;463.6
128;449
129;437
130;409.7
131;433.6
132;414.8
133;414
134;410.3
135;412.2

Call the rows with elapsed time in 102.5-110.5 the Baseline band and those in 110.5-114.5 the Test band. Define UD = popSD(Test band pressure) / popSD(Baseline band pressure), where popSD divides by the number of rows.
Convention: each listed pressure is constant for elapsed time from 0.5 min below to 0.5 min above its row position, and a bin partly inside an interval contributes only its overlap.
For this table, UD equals 3.6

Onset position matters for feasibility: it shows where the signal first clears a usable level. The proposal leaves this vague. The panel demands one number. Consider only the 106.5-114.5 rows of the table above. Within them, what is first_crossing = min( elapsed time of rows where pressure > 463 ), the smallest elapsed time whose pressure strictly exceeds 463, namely 107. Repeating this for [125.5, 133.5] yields 127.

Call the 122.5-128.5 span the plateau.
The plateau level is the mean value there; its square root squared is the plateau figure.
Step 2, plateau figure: 462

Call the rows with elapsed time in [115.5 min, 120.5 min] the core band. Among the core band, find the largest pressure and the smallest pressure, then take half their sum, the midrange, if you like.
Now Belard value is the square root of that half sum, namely 19.3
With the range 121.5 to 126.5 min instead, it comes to 21.7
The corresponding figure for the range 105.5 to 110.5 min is 22.3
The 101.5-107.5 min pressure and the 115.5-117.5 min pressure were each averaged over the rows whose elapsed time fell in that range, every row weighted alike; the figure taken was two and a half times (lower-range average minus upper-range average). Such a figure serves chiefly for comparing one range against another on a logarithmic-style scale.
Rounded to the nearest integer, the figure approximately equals 399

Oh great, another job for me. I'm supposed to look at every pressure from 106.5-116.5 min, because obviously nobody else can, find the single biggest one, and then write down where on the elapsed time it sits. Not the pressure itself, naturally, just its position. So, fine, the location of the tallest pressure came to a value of 107 min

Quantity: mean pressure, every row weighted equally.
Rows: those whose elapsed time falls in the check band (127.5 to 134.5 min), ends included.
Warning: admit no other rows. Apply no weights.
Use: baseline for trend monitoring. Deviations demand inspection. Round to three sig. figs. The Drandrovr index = 424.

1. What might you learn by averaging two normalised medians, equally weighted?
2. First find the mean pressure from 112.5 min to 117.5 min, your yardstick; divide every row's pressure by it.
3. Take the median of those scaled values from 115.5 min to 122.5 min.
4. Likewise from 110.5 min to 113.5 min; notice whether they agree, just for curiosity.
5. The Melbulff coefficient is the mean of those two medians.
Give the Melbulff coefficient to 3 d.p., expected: 1.167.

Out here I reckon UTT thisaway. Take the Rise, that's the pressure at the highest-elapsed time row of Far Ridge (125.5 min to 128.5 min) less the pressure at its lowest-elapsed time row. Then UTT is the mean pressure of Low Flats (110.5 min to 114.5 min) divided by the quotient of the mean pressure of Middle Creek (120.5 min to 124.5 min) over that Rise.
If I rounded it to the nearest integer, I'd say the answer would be 13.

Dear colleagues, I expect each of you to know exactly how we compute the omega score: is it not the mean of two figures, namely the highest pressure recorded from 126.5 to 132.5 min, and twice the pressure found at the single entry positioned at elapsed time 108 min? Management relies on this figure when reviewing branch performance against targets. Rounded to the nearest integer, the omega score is 715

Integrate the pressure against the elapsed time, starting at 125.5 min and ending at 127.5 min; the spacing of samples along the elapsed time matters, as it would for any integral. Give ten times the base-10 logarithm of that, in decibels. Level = 29.5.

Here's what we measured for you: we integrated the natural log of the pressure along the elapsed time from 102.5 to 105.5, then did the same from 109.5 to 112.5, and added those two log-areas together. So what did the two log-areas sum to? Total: 37.0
